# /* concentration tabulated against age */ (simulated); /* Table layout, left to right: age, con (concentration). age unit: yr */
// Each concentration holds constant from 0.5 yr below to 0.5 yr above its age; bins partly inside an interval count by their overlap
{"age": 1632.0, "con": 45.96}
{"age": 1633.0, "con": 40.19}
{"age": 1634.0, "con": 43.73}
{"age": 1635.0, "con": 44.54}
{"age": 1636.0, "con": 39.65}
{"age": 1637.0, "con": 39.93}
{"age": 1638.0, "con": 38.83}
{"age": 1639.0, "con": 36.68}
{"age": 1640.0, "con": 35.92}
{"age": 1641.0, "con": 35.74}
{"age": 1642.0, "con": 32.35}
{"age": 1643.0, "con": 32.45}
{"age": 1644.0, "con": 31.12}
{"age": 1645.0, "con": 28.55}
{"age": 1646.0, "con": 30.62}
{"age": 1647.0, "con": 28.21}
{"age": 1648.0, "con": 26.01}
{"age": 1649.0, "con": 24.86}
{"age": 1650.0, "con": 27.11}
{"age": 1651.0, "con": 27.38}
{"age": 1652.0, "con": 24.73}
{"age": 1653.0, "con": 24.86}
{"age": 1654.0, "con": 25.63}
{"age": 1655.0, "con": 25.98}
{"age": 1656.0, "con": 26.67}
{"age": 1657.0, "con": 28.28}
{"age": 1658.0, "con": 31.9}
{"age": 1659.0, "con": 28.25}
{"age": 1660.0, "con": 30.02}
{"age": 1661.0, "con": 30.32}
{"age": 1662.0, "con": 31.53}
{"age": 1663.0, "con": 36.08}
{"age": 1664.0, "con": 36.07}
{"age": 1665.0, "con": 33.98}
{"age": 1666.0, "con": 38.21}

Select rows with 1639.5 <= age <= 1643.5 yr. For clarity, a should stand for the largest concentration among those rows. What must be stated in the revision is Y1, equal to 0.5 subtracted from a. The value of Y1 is 35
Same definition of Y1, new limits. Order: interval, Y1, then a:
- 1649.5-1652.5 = 27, 27.38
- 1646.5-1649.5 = 28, 28.21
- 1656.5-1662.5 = 31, 31.9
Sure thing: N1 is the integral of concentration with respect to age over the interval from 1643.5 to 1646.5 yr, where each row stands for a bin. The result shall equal 90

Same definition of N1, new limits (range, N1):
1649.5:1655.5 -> 156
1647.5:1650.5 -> 78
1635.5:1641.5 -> 227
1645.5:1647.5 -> 59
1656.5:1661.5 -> 149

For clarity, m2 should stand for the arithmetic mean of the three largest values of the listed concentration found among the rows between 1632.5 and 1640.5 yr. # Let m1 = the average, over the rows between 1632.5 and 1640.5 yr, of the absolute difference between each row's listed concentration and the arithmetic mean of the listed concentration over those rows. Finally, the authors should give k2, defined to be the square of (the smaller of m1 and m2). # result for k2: 4.7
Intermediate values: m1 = 2.2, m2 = 43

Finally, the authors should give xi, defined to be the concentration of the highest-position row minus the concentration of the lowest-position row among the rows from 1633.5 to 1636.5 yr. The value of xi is -4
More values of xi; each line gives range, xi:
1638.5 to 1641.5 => -1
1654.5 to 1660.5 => 4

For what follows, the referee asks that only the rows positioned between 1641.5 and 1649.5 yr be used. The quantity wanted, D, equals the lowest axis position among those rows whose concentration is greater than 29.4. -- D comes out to 1642.0 yr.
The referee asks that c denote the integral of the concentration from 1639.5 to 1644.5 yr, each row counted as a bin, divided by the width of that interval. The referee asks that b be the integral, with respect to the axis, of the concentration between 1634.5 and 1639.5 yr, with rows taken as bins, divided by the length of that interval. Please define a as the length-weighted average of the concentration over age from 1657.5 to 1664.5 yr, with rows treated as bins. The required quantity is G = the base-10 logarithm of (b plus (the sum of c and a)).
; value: 2.02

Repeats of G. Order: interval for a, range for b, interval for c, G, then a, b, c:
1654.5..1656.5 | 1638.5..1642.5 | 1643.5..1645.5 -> 1.96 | 26.3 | 35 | 30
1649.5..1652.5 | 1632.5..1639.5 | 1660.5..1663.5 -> 2.00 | 26.4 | 41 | 33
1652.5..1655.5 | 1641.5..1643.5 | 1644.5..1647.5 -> 1.94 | 25.5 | 32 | 29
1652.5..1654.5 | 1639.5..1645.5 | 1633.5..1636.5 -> 2.00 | 25.2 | 33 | 43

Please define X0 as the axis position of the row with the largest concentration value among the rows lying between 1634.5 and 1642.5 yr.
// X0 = 1635.0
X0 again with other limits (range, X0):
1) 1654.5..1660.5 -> 1658.0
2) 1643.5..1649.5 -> 1644.0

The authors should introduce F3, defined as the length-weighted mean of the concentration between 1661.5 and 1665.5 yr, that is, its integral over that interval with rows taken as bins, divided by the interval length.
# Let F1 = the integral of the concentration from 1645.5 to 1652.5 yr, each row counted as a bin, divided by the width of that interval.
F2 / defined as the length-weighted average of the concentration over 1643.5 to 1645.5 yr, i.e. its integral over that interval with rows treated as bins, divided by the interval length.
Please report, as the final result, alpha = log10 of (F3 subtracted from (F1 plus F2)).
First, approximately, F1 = 27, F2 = 29.8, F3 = 34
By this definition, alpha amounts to 1.35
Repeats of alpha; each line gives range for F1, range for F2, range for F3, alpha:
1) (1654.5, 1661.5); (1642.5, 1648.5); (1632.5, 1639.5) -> 1.25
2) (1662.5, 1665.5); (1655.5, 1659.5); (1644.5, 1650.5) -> 1.56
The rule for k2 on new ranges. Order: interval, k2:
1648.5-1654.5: 1.0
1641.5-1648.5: 3.9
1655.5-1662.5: 2.5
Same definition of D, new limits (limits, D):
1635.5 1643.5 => 1636.0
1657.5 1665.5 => 1658.0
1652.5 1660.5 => 1658.0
